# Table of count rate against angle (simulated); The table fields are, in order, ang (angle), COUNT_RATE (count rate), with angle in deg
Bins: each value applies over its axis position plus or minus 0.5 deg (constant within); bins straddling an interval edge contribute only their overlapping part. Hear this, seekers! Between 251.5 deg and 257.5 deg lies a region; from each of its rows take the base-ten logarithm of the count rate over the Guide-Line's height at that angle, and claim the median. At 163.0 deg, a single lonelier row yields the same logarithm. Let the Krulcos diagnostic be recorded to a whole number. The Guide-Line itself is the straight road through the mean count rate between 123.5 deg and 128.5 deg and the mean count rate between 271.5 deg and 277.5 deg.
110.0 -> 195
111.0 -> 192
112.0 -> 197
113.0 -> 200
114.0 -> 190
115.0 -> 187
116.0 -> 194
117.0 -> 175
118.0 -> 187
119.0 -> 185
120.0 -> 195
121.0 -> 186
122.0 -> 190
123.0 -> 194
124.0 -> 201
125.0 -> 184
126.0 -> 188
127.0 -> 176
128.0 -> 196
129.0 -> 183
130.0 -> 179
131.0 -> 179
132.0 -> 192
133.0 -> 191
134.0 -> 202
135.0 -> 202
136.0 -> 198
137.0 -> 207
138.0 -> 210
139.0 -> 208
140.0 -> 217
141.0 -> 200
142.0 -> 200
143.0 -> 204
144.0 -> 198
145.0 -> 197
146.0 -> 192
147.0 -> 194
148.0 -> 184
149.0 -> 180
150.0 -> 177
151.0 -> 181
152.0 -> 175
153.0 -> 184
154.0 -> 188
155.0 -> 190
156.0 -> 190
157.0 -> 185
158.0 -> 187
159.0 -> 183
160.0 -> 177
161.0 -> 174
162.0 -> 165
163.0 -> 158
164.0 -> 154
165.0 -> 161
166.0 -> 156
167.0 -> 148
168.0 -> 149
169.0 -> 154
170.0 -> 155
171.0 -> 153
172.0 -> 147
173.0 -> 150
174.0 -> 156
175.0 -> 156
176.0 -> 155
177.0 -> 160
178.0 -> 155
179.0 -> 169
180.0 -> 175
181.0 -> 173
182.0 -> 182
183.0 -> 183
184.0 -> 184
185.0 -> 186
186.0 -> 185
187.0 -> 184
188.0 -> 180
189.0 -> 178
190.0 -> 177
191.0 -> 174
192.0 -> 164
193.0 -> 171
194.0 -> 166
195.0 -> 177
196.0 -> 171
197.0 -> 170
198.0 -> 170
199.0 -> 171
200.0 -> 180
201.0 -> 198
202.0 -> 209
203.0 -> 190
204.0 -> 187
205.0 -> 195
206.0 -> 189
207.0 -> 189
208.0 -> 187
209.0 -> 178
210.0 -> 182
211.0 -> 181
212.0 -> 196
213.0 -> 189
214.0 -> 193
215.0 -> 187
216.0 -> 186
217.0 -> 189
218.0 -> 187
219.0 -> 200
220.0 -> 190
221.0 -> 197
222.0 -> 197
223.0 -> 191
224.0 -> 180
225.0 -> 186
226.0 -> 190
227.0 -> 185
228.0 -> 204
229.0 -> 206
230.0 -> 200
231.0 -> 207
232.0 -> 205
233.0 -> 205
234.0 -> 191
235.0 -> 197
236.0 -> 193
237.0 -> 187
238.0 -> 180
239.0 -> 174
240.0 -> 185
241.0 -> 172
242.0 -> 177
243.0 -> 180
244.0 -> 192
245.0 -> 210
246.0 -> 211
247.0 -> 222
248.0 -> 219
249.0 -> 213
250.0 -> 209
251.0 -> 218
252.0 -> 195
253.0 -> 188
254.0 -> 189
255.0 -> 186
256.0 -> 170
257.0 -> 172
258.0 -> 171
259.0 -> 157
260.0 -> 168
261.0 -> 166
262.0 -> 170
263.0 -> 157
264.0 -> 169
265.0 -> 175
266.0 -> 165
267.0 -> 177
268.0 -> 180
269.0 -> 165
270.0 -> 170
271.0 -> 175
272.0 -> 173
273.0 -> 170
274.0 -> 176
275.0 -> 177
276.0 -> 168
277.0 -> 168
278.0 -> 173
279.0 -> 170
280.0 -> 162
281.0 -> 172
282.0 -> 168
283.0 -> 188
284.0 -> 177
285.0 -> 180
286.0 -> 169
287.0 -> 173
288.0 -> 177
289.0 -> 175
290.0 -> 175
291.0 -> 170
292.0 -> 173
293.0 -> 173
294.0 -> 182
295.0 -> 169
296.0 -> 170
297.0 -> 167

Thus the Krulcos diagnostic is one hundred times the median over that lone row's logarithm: -45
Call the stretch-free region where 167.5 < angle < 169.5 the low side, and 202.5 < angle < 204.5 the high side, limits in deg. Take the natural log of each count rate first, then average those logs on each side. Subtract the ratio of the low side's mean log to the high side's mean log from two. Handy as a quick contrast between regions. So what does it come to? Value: 1.042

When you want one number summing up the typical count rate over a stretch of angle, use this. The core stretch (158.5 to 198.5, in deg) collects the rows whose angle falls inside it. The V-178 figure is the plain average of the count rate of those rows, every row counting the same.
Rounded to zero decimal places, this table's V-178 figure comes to 167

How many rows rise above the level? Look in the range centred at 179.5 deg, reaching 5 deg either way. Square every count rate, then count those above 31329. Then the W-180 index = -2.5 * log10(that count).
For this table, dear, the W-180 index -1.2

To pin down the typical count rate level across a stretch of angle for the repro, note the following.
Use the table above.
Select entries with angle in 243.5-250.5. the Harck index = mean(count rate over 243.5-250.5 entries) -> 211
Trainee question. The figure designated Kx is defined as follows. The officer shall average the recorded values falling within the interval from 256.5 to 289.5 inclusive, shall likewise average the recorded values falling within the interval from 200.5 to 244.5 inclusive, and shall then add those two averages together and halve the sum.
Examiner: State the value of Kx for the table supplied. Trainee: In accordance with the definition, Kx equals 181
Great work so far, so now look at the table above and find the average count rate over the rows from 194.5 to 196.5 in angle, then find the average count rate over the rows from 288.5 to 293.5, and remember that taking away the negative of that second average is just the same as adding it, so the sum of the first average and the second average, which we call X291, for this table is 347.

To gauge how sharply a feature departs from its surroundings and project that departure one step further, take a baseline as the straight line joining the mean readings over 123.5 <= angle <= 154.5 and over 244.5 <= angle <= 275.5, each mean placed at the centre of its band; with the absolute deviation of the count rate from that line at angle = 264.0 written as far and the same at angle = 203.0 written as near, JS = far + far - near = 24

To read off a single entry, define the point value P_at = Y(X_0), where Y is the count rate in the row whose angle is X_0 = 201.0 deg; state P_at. 198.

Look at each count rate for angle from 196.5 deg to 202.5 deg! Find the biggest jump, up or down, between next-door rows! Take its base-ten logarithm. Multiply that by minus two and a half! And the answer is -3.14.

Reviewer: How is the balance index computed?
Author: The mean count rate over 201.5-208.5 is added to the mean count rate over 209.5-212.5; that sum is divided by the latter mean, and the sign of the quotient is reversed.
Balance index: -2.03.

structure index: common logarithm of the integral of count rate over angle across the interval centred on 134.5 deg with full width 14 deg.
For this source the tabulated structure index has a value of 3.44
